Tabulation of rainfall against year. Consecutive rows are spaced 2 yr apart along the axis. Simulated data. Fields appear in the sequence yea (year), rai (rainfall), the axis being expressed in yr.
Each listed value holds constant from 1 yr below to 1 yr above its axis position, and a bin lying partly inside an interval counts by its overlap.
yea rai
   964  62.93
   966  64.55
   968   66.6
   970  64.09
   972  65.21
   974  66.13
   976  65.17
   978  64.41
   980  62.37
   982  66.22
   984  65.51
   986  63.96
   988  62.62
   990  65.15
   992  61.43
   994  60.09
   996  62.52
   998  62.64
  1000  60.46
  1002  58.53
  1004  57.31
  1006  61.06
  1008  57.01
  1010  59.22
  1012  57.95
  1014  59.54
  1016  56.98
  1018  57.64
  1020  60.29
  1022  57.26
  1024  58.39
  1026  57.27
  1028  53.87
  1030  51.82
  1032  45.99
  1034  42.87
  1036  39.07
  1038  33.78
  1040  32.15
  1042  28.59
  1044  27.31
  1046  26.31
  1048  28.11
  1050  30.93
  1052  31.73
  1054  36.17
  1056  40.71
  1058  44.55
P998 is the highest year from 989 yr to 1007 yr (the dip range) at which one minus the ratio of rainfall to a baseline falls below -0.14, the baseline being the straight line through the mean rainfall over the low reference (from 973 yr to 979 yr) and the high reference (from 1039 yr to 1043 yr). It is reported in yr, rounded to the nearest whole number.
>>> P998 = 1006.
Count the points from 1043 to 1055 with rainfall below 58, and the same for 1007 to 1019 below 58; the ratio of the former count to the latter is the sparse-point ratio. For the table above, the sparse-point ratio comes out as 1.5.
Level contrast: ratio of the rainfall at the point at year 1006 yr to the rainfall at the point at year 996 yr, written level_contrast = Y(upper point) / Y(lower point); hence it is 0.98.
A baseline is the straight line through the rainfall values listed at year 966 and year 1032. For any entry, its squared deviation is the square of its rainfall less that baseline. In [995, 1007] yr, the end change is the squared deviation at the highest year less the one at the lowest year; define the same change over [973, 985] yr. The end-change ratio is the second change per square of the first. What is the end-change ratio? 0.059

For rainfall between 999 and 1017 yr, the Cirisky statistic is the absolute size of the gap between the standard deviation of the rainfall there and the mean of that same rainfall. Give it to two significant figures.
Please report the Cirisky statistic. 57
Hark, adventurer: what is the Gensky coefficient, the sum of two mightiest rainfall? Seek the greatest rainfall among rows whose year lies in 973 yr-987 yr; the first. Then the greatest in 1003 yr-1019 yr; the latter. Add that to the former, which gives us 127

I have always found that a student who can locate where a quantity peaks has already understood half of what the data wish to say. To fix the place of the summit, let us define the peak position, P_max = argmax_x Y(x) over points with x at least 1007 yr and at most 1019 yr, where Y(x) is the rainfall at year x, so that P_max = 1014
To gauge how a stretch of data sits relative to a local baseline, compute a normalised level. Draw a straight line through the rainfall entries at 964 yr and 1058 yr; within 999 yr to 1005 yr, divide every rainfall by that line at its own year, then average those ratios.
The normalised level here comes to 1.06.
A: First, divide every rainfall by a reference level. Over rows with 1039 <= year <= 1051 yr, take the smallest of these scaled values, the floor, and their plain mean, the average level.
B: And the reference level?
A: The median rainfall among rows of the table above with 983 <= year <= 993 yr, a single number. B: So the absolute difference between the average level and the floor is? 0.040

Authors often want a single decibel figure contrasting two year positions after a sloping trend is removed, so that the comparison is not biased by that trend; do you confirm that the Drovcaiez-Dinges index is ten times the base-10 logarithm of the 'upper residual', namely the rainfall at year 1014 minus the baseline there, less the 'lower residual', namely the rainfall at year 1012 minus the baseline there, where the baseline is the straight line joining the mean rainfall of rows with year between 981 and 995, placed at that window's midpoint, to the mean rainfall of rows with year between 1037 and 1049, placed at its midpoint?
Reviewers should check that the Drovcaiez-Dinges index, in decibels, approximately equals 4.5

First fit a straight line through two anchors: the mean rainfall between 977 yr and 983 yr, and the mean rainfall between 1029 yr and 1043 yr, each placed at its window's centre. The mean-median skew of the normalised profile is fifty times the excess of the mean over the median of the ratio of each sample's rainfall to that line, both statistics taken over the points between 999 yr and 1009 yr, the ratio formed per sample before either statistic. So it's 0.4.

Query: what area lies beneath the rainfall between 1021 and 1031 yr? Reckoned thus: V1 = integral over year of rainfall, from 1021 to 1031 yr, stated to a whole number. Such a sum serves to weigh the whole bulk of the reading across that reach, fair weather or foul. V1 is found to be 557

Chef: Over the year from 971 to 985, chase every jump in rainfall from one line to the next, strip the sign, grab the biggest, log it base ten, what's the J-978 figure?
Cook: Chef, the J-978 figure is 0.59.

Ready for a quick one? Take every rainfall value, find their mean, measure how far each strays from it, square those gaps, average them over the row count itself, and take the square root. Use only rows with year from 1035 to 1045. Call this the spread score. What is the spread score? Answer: 4.16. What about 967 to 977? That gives 0.87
